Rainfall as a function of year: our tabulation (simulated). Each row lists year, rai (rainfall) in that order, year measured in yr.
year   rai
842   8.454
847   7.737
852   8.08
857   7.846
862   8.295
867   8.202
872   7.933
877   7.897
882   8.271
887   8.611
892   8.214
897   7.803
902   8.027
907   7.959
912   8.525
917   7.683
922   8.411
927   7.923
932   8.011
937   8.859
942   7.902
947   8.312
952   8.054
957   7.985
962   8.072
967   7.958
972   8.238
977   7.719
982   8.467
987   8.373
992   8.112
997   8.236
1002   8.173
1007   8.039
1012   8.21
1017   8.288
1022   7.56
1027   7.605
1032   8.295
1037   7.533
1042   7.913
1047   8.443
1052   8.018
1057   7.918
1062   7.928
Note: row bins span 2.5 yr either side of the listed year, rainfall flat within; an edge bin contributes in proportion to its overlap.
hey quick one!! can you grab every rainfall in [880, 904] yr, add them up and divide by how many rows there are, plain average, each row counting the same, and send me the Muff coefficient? 8.19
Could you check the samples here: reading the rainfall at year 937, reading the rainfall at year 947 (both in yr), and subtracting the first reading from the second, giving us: -0.55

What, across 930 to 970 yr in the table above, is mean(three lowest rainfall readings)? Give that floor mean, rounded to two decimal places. 7.95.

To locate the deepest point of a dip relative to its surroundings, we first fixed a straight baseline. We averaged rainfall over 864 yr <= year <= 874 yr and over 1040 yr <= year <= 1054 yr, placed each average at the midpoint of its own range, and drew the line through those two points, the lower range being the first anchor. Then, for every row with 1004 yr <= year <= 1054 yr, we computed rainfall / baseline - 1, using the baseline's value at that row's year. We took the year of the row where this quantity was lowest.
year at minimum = 1037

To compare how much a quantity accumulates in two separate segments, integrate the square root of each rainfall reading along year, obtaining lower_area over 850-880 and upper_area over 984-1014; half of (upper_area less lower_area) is 0.39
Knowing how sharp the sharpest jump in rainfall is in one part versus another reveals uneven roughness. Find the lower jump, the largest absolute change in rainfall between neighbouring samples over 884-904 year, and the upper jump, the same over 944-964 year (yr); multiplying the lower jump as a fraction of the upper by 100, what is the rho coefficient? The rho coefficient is 159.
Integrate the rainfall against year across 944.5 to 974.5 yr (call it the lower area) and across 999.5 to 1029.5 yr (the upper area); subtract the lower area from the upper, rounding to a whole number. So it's -4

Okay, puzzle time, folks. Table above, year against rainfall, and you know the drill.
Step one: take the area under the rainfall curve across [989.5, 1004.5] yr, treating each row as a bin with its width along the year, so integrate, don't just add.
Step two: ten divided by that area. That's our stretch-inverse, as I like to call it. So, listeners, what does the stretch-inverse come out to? 0.082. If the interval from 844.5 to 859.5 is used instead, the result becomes 0.085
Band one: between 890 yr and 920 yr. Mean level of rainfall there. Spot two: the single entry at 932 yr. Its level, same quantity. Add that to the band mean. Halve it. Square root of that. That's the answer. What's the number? 2.833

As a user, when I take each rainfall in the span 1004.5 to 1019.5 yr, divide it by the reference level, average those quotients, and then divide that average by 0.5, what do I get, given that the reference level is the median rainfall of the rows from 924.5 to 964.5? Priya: 2.036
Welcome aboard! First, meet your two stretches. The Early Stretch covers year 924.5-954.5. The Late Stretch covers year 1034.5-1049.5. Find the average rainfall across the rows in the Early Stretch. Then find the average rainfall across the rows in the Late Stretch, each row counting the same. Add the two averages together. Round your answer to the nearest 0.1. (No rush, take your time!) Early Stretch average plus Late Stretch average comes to 16.1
